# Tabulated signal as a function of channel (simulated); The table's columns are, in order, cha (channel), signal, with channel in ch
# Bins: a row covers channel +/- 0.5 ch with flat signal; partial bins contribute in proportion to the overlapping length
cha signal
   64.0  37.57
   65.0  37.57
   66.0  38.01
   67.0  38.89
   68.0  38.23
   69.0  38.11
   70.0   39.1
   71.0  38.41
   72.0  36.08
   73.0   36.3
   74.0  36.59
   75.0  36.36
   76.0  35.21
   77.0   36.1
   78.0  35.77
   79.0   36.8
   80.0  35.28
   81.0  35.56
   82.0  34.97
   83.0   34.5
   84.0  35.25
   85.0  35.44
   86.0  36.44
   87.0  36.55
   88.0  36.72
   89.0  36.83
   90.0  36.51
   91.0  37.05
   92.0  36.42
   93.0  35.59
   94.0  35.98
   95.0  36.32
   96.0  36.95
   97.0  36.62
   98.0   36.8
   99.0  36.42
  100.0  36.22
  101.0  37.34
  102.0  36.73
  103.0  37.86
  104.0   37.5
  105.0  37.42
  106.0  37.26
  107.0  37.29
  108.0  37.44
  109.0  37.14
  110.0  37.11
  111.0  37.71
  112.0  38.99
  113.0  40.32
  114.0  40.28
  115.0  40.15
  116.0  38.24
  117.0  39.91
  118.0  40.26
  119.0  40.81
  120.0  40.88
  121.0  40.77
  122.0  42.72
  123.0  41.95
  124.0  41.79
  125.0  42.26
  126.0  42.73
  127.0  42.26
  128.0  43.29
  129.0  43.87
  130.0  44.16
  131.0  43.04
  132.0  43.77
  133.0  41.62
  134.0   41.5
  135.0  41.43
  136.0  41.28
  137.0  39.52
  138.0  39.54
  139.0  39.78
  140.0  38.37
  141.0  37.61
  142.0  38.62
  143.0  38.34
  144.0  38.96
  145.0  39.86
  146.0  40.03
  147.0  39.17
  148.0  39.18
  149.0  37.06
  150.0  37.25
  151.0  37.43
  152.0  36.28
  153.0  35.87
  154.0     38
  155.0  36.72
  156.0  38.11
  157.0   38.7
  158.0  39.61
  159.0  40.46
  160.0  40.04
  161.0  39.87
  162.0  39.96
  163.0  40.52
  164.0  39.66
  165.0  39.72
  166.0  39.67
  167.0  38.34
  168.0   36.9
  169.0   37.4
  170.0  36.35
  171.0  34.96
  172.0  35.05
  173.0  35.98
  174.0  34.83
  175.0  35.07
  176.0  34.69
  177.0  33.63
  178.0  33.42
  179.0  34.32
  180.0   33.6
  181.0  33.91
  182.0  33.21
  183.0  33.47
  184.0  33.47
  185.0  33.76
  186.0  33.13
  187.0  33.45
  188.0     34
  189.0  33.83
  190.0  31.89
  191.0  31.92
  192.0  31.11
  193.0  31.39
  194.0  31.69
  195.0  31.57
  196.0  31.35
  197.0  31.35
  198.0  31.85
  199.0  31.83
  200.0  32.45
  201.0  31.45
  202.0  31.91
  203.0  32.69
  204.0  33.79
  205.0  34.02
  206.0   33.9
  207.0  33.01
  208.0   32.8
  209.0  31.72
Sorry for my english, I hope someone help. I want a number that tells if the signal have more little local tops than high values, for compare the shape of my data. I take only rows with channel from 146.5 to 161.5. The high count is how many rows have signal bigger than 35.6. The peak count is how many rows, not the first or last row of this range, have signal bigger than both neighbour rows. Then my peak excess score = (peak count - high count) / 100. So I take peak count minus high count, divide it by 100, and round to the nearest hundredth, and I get -0.11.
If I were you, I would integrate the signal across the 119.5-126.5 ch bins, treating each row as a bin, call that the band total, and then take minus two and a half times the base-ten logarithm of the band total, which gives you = -6.2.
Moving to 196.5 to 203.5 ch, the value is -5.9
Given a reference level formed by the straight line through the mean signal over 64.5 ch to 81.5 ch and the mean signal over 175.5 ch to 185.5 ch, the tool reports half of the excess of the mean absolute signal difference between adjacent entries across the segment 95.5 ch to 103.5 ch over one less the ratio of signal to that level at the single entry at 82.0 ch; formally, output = 0.26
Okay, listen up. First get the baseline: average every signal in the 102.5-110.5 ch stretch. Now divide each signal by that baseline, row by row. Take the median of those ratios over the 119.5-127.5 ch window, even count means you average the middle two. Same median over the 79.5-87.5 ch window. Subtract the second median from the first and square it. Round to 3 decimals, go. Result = 0.033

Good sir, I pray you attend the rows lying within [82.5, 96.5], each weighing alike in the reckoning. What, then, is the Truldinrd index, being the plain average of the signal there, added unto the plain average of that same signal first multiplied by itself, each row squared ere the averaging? 1346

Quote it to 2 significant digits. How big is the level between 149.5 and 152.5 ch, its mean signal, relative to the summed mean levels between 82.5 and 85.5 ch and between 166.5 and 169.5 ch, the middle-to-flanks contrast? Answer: 0.51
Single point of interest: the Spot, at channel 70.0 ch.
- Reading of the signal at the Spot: 39.1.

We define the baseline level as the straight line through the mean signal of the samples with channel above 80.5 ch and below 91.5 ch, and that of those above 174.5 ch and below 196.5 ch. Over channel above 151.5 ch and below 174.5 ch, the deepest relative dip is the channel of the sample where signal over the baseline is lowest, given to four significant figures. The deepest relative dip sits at 174.0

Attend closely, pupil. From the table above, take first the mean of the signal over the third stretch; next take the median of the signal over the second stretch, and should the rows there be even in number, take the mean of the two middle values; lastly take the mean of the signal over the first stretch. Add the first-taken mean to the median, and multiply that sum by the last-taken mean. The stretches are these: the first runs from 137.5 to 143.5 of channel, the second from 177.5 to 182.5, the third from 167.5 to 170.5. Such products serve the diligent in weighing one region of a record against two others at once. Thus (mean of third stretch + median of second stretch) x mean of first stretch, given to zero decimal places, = 2728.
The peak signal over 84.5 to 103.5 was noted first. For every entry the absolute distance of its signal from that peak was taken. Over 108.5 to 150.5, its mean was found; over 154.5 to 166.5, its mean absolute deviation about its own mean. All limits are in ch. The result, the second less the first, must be -2.1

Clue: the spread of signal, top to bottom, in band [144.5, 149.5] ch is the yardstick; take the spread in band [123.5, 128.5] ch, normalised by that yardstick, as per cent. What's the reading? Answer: 51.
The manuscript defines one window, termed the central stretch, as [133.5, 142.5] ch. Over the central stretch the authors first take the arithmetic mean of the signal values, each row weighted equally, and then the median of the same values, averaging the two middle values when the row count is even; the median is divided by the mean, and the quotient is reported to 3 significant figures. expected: 0.995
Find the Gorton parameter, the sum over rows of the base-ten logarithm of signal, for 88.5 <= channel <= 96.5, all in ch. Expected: 12.5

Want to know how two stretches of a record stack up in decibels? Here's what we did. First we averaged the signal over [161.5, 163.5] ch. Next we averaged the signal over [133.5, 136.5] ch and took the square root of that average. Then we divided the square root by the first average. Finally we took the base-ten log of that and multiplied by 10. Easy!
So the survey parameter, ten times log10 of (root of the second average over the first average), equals -8.0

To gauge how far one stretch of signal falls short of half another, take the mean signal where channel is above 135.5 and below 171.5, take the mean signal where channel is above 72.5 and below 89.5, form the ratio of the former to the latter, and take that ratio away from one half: -0.57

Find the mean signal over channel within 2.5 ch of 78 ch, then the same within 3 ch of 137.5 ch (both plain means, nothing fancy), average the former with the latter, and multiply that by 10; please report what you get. 379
